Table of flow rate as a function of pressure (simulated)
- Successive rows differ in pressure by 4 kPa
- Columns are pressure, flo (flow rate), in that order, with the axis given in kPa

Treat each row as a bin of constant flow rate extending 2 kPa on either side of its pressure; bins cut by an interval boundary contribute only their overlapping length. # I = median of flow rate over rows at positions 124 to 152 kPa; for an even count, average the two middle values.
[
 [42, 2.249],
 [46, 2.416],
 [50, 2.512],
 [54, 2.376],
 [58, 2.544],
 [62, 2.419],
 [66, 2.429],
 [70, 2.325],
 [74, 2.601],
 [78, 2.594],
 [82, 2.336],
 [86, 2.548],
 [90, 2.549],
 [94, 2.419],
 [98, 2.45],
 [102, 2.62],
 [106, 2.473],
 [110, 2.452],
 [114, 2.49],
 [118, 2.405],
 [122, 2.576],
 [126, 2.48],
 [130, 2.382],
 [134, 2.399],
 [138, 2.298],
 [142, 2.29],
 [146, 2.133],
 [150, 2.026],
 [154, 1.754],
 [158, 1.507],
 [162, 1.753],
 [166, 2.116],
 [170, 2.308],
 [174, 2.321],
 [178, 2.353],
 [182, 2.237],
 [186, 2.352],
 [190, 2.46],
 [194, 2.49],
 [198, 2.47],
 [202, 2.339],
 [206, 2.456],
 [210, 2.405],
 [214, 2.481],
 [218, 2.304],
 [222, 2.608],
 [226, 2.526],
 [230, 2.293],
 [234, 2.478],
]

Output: 2.30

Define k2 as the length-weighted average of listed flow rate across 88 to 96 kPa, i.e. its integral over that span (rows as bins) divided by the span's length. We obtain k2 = 2.48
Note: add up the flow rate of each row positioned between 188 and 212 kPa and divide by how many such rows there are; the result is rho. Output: 2.44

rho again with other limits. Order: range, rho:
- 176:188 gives 2.31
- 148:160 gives 1.76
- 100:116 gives 2.51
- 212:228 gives 2.48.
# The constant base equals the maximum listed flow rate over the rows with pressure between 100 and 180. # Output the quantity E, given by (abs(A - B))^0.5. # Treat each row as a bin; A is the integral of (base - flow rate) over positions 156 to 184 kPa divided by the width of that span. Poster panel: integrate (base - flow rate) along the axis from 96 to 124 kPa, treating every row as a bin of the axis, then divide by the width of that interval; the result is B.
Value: 0.64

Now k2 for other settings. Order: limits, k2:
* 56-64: 2.48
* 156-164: 1.63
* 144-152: 2.08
